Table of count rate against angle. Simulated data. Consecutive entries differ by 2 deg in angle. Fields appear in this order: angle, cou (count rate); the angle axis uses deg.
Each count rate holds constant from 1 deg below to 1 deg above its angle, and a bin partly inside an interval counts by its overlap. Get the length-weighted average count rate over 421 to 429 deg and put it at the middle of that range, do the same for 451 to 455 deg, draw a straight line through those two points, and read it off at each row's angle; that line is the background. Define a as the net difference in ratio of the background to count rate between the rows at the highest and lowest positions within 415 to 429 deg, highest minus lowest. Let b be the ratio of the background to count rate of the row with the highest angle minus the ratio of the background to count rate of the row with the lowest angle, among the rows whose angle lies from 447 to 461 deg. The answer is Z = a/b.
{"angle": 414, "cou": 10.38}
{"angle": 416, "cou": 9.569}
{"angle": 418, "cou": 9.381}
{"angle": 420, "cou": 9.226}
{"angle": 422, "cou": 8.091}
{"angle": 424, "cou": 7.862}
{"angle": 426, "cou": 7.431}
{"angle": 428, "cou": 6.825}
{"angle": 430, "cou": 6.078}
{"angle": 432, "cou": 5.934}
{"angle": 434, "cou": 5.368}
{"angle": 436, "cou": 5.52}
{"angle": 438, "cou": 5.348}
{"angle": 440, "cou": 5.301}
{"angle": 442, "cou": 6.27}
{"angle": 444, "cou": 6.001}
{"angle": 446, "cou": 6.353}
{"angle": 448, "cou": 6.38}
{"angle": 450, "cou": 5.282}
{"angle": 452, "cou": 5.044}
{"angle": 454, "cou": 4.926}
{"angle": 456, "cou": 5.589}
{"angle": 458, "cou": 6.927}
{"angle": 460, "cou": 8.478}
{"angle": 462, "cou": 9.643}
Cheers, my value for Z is -0.6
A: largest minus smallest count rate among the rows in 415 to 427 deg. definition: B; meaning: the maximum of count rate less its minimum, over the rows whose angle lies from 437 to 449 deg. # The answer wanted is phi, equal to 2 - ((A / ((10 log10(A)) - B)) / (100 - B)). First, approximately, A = 2.14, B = 1.1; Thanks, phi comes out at 1.99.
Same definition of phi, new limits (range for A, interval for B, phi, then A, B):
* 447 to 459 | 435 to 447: 1.99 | 2.00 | 1.1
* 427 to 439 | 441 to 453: 1.96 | 1.48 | 1.3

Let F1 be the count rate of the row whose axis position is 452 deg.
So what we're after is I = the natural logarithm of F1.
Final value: 1.62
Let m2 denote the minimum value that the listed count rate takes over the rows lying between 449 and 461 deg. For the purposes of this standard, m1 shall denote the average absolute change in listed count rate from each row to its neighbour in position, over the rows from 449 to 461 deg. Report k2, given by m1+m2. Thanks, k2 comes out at 5.71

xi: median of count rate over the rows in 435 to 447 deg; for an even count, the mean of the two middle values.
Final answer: 5.8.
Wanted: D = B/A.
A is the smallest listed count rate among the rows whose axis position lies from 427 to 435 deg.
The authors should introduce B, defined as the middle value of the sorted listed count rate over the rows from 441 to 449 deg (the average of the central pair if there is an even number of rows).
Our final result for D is 1.2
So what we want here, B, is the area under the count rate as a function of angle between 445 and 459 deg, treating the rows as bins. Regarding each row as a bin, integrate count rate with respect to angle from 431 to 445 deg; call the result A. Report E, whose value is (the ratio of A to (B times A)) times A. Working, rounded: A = 79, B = 81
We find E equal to 1.0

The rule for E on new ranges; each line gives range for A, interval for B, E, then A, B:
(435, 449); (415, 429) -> 0.7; 82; 117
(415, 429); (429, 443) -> 1.5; 117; 80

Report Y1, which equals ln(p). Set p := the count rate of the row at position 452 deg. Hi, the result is 1.62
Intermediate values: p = 5.044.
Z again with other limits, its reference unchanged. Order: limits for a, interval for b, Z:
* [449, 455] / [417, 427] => 0.0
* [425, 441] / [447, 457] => -15.4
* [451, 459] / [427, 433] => -3.6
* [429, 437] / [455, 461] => -0.1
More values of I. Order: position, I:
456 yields 1.72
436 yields 1.71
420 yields 2.22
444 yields 1.79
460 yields 2.14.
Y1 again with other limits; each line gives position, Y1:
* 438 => 1.68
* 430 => 1.80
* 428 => 1.92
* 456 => 1.72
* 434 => 1.68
